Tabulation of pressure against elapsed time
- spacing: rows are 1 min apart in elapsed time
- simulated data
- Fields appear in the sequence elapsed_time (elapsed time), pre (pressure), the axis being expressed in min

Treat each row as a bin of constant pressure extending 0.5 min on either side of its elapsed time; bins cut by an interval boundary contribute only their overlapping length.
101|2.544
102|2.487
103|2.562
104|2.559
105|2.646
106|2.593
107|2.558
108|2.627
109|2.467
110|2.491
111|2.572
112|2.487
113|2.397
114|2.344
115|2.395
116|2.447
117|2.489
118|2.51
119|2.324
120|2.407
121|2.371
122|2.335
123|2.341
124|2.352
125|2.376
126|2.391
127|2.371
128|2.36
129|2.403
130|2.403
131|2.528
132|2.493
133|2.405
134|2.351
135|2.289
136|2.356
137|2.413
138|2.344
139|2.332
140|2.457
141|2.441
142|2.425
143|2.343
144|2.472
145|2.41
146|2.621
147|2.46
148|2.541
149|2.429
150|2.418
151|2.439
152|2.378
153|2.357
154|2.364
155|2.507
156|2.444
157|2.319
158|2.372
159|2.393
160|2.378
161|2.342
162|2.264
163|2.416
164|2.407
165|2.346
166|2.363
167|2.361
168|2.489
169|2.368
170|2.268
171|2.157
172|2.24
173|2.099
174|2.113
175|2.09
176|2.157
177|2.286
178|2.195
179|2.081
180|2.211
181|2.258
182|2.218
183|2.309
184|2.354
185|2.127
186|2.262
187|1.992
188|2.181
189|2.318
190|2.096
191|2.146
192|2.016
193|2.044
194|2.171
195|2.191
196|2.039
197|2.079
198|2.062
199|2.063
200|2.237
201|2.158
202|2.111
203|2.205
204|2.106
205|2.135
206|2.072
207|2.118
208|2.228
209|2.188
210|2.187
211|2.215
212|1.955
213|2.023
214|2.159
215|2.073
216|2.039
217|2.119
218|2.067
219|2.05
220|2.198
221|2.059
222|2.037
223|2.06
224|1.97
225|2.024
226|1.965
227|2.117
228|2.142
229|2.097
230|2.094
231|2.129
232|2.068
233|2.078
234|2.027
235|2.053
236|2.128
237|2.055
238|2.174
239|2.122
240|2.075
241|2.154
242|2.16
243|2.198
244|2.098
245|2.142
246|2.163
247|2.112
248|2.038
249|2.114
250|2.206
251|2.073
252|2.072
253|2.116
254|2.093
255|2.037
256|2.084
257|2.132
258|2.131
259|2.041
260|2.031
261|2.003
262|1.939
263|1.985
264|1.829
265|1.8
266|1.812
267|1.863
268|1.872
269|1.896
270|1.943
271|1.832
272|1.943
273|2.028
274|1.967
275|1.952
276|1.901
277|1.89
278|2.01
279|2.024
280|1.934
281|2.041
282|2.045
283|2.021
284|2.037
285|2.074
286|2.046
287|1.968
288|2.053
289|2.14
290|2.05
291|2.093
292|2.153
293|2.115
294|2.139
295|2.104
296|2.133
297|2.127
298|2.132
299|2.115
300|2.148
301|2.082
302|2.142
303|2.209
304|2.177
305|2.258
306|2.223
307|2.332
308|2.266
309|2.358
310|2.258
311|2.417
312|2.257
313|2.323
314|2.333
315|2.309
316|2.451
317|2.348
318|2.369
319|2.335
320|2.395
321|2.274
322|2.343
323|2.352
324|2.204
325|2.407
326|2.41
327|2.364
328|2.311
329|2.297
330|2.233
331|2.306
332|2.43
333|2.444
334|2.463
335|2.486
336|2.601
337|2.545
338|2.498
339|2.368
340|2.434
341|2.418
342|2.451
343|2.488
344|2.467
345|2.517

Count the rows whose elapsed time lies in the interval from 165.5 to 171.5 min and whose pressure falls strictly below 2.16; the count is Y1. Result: 1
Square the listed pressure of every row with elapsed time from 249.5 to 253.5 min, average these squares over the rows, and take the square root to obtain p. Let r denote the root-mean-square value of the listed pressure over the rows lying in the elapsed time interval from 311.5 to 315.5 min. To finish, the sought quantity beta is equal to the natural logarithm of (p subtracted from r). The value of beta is -1.67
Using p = 2.12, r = 2.31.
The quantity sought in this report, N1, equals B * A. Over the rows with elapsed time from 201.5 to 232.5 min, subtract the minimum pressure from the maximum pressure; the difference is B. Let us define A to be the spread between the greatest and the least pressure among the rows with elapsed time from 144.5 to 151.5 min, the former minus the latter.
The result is 0.058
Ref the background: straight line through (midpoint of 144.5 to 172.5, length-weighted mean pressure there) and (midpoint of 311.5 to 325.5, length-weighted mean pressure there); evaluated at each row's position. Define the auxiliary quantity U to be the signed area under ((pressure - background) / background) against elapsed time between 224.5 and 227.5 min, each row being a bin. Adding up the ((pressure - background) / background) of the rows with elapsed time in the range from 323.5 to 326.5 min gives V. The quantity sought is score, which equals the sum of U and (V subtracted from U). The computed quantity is -0.8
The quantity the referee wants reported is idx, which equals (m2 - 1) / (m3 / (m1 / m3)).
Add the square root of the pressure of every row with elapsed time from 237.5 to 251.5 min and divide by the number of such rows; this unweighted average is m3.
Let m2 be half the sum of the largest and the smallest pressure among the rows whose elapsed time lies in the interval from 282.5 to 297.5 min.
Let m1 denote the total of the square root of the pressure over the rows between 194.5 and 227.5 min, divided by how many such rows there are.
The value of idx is 0.72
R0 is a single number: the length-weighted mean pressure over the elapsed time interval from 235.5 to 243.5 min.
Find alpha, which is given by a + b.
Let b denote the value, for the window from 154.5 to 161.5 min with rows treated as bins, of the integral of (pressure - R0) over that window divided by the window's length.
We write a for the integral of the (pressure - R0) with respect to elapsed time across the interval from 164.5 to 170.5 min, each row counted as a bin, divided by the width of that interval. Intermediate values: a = 0.2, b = 0.3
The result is 0.49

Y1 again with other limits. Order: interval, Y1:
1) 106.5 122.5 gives 0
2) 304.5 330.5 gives 0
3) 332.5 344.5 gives 0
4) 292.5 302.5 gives 10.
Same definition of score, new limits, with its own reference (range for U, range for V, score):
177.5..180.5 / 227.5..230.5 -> -0.2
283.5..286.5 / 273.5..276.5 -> -0.2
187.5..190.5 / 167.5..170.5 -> -0.4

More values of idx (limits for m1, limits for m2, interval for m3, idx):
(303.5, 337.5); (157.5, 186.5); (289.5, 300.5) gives 0.93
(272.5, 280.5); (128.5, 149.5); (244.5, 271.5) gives 1.01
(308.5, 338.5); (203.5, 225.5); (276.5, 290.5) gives 0.83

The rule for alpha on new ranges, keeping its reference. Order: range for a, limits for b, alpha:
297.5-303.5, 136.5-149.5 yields 0.31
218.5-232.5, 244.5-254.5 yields -0.08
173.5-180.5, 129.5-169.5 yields 0.30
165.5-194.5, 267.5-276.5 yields -0.13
